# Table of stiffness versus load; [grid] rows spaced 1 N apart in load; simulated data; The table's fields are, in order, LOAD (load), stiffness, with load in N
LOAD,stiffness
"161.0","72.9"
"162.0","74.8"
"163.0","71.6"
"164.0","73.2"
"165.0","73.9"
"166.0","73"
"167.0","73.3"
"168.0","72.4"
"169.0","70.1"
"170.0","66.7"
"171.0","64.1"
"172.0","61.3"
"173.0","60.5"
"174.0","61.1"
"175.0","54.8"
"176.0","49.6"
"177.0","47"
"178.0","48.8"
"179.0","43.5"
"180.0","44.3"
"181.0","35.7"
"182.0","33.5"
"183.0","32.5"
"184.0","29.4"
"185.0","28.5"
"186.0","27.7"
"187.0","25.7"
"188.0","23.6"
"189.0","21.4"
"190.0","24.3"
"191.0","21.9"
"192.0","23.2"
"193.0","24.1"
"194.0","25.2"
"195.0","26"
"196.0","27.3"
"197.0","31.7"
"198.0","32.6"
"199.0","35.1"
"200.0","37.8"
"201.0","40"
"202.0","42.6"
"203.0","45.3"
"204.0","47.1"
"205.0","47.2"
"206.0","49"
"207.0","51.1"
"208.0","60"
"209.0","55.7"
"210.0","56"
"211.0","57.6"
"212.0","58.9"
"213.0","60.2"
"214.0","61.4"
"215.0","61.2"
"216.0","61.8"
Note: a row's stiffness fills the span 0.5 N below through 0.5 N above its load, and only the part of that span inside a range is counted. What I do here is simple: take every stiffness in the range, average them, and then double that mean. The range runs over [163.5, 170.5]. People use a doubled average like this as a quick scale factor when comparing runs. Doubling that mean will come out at 144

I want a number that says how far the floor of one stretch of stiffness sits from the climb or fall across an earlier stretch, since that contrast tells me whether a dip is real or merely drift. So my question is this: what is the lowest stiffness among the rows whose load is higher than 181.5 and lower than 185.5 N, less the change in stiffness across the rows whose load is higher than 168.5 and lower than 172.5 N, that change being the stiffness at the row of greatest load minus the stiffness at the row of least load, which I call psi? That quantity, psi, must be 37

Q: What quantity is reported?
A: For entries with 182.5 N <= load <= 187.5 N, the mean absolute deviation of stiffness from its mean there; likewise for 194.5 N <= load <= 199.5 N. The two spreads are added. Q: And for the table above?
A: 4.9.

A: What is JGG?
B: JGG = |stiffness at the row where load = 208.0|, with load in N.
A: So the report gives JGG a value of 60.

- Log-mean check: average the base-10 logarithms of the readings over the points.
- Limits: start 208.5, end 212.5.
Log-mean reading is 1.76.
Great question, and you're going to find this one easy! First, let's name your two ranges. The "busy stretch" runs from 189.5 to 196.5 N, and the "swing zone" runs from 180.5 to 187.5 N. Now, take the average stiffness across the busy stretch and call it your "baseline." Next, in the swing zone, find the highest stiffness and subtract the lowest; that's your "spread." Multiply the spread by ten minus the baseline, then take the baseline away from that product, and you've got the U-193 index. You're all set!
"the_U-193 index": -170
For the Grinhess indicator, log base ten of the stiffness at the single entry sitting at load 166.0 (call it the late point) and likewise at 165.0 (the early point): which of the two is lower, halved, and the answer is 0.93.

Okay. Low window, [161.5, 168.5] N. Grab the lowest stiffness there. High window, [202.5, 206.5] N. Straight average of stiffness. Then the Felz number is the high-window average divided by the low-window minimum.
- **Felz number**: 0.7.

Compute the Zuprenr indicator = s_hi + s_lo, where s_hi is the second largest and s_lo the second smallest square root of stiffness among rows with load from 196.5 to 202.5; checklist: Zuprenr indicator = 12.0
